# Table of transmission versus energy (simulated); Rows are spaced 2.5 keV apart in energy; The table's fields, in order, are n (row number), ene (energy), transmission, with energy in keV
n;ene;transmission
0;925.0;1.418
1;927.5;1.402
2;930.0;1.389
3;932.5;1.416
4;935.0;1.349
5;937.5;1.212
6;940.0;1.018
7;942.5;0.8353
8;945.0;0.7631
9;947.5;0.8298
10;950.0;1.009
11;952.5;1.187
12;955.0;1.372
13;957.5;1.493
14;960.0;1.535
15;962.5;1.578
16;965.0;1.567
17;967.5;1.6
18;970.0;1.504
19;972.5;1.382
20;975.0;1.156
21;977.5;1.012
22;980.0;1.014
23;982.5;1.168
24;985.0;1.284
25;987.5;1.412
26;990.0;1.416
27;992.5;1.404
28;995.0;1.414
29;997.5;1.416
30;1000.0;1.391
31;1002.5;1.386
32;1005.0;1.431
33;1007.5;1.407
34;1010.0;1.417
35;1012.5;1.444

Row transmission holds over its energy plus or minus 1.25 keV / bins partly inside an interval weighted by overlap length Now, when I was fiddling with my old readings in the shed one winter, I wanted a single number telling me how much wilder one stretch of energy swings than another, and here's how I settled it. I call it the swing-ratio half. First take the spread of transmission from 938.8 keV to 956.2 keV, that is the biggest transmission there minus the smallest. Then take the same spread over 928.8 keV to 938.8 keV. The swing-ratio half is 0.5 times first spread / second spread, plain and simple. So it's 1.5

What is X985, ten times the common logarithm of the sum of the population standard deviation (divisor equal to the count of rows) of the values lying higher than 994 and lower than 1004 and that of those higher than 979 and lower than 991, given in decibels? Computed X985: -7.79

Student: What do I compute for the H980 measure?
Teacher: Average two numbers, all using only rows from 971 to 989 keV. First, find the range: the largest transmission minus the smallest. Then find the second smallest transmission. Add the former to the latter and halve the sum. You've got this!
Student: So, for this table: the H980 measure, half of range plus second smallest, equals 0.71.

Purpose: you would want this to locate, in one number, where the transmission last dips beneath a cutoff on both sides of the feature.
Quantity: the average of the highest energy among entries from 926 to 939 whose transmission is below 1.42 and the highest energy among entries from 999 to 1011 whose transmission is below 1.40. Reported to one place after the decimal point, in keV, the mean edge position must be 970.0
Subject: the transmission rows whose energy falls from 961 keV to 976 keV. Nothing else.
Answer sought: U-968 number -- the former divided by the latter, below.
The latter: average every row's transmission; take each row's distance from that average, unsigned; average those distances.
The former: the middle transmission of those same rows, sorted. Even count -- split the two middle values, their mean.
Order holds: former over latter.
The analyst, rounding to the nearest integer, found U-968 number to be 12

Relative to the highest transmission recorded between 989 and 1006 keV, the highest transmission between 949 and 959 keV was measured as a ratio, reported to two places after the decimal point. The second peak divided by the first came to 1.04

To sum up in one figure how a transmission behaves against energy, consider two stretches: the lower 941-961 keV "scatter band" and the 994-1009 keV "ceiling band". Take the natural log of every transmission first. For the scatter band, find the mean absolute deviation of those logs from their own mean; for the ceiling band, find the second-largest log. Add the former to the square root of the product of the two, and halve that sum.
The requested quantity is 0.27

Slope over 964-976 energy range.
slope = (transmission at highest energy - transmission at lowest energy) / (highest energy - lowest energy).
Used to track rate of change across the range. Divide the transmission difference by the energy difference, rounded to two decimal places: -0.04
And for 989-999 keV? 0.00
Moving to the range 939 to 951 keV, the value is 0.00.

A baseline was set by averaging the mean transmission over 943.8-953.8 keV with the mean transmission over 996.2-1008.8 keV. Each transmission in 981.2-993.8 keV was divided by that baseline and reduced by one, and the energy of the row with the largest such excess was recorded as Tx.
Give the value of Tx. 990.0 keV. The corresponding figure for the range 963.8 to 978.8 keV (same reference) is 967.5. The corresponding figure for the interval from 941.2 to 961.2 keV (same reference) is 960.0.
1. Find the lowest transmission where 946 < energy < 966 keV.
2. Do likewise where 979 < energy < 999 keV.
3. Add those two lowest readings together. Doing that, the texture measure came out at 1.8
